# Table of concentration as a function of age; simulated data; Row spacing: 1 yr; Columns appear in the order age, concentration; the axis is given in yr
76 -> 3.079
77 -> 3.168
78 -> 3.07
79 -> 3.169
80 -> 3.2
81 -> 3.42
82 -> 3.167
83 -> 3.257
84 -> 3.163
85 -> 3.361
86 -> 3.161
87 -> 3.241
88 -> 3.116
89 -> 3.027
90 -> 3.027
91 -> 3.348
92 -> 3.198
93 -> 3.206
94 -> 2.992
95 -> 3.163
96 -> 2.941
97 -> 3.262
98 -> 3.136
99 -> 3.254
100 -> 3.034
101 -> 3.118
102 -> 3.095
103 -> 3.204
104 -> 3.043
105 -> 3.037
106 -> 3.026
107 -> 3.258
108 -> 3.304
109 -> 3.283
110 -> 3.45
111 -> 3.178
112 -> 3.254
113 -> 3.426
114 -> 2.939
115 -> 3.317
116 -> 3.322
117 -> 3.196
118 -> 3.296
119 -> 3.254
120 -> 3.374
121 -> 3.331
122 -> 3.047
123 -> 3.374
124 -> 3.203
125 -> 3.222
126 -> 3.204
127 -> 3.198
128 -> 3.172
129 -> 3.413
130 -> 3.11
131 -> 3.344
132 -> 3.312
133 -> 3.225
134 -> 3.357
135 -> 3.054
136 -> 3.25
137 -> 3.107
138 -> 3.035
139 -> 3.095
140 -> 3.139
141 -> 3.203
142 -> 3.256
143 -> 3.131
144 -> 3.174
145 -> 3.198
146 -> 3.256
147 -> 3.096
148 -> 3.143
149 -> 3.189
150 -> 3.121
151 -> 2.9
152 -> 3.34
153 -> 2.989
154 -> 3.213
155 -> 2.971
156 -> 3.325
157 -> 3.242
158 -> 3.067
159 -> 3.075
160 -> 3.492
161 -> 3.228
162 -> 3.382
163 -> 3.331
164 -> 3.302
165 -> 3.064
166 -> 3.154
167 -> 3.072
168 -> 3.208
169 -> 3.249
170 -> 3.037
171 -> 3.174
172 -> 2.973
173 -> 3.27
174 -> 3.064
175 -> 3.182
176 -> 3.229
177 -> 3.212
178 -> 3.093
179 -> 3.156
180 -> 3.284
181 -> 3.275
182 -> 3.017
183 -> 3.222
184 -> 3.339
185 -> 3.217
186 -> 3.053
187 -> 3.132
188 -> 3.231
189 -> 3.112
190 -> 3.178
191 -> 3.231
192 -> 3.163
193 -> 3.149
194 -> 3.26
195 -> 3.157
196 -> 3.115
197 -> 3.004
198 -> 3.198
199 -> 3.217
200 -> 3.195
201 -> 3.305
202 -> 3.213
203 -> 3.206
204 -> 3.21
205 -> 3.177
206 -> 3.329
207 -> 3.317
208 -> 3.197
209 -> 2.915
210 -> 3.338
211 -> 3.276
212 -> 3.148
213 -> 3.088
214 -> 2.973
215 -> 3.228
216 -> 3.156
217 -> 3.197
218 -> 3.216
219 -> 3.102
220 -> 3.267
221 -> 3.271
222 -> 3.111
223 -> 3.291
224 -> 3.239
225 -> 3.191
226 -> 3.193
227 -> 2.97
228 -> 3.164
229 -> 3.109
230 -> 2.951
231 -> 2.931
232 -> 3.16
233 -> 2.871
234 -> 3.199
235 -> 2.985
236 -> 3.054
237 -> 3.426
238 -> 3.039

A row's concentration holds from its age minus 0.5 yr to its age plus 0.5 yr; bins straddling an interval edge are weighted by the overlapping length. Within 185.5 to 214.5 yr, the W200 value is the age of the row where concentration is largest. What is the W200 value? 210 yr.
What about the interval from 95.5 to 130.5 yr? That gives 110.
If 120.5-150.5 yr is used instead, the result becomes 129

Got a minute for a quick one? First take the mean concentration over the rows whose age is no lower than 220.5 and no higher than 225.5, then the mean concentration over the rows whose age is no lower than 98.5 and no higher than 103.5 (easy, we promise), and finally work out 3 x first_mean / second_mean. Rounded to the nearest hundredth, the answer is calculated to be 3.08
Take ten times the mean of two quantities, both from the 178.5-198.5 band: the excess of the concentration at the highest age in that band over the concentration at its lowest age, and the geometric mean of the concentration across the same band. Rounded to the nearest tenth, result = 16.1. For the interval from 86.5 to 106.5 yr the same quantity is 14.5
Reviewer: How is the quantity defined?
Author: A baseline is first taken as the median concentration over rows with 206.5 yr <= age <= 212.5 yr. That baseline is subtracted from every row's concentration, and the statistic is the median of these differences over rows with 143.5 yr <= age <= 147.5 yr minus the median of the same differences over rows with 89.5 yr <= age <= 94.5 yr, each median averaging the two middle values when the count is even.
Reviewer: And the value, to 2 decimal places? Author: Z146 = -0.01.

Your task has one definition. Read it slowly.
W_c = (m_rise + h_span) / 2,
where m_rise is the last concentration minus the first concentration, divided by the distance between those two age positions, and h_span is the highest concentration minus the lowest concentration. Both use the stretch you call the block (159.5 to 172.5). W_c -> 0.24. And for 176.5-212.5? 0.21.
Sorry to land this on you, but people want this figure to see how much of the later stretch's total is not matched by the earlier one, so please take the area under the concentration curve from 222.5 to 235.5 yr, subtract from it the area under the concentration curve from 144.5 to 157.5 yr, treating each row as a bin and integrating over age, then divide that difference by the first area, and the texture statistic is -0.018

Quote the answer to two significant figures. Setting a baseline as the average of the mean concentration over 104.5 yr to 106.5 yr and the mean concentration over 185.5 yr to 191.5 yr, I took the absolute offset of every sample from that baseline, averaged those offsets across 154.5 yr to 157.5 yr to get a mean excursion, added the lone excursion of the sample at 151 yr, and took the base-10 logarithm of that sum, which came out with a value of -0.44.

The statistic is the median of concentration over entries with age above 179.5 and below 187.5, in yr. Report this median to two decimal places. 3.22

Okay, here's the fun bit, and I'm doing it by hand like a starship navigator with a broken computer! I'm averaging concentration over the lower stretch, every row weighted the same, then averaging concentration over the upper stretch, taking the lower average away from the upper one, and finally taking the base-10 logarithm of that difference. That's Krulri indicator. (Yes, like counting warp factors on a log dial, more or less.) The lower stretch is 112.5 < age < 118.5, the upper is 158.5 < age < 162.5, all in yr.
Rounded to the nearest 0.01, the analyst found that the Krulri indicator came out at -1.35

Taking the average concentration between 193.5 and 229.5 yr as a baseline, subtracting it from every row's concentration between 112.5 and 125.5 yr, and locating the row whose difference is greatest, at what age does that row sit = 113 yr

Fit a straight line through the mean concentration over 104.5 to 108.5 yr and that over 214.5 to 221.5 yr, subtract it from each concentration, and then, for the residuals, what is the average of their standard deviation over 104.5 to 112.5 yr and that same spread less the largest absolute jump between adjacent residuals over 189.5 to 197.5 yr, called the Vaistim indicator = 0.08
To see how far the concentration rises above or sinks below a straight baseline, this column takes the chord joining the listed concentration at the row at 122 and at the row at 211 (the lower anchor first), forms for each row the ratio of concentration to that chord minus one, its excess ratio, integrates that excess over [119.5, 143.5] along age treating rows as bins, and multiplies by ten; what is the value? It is 11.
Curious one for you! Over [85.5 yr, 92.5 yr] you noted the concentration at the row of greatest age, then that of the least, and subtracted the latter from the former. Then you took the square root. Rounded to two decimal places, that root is 0.19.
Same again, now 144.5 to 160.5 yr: 0.54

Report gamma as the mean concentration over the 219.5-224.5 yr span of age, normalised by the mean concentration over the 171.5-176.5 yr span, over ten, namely 0.103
